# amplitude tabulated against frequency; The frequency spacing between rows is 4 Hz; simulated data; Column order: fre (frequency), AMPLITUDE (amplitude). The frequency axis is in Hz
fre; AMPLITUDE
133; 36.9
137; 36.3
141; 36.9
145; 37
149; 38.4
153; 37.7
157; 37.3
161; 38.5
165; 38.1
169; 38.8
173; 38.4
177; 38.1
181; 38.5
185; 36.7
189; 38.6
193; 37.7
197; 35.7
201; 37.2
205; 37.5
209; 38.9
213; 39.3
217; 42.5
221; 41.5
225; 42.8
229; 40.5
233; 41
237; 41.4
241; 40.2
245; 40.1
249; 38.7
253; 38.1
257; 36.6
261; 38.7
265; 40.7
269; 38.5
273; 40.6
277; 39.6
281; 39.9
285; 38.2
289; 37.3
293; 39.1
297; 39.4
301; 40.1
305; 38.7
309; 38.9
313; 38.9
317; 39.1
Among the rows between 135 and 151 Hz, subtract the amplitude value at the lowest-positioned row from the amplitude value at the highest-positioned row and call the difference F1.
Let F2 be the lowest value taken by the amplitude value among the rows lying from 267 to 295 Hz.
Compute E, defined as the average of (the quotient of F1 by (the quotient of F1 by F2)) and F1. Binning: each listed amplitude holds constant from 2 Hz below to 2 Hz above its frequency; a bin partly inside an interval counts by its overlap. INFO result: 19.7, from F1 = 2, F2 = 37.3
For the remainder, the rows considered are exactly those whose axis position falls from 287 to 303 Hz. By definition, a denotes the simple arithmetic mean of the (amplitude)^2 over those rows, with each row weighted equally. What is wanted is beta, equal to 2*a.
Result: 3040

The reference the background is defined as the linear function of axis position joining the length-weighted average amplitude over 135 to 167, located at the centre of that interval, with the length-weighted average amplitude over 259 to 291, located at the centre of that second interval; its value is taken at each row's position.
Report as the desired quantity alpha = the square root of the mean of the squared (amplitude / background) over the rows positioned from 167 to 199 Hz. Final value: 1.00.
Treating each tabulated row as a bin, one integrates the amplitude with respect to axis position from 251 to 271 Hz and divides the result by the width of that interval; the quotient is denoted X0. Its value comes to 38.5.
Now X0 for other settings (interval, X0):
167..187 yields 38.1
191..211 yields 37.4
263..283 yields 39.9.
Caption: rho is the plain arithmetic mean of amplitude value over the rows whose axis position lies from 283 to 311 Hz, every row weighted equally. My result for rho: 38.8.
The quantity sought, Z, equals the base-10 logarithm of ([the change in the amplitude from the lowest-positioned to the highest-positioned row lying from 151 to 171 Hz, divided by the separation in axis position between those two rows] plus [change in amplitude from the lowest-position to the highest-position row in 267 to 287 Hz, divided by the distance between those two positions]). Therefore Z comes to -1.30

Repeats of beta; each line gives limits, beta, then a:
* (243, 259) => 2948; 1474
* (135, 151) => 2761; 1381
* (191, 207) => 2743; 1371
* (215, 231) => 3500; 1750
